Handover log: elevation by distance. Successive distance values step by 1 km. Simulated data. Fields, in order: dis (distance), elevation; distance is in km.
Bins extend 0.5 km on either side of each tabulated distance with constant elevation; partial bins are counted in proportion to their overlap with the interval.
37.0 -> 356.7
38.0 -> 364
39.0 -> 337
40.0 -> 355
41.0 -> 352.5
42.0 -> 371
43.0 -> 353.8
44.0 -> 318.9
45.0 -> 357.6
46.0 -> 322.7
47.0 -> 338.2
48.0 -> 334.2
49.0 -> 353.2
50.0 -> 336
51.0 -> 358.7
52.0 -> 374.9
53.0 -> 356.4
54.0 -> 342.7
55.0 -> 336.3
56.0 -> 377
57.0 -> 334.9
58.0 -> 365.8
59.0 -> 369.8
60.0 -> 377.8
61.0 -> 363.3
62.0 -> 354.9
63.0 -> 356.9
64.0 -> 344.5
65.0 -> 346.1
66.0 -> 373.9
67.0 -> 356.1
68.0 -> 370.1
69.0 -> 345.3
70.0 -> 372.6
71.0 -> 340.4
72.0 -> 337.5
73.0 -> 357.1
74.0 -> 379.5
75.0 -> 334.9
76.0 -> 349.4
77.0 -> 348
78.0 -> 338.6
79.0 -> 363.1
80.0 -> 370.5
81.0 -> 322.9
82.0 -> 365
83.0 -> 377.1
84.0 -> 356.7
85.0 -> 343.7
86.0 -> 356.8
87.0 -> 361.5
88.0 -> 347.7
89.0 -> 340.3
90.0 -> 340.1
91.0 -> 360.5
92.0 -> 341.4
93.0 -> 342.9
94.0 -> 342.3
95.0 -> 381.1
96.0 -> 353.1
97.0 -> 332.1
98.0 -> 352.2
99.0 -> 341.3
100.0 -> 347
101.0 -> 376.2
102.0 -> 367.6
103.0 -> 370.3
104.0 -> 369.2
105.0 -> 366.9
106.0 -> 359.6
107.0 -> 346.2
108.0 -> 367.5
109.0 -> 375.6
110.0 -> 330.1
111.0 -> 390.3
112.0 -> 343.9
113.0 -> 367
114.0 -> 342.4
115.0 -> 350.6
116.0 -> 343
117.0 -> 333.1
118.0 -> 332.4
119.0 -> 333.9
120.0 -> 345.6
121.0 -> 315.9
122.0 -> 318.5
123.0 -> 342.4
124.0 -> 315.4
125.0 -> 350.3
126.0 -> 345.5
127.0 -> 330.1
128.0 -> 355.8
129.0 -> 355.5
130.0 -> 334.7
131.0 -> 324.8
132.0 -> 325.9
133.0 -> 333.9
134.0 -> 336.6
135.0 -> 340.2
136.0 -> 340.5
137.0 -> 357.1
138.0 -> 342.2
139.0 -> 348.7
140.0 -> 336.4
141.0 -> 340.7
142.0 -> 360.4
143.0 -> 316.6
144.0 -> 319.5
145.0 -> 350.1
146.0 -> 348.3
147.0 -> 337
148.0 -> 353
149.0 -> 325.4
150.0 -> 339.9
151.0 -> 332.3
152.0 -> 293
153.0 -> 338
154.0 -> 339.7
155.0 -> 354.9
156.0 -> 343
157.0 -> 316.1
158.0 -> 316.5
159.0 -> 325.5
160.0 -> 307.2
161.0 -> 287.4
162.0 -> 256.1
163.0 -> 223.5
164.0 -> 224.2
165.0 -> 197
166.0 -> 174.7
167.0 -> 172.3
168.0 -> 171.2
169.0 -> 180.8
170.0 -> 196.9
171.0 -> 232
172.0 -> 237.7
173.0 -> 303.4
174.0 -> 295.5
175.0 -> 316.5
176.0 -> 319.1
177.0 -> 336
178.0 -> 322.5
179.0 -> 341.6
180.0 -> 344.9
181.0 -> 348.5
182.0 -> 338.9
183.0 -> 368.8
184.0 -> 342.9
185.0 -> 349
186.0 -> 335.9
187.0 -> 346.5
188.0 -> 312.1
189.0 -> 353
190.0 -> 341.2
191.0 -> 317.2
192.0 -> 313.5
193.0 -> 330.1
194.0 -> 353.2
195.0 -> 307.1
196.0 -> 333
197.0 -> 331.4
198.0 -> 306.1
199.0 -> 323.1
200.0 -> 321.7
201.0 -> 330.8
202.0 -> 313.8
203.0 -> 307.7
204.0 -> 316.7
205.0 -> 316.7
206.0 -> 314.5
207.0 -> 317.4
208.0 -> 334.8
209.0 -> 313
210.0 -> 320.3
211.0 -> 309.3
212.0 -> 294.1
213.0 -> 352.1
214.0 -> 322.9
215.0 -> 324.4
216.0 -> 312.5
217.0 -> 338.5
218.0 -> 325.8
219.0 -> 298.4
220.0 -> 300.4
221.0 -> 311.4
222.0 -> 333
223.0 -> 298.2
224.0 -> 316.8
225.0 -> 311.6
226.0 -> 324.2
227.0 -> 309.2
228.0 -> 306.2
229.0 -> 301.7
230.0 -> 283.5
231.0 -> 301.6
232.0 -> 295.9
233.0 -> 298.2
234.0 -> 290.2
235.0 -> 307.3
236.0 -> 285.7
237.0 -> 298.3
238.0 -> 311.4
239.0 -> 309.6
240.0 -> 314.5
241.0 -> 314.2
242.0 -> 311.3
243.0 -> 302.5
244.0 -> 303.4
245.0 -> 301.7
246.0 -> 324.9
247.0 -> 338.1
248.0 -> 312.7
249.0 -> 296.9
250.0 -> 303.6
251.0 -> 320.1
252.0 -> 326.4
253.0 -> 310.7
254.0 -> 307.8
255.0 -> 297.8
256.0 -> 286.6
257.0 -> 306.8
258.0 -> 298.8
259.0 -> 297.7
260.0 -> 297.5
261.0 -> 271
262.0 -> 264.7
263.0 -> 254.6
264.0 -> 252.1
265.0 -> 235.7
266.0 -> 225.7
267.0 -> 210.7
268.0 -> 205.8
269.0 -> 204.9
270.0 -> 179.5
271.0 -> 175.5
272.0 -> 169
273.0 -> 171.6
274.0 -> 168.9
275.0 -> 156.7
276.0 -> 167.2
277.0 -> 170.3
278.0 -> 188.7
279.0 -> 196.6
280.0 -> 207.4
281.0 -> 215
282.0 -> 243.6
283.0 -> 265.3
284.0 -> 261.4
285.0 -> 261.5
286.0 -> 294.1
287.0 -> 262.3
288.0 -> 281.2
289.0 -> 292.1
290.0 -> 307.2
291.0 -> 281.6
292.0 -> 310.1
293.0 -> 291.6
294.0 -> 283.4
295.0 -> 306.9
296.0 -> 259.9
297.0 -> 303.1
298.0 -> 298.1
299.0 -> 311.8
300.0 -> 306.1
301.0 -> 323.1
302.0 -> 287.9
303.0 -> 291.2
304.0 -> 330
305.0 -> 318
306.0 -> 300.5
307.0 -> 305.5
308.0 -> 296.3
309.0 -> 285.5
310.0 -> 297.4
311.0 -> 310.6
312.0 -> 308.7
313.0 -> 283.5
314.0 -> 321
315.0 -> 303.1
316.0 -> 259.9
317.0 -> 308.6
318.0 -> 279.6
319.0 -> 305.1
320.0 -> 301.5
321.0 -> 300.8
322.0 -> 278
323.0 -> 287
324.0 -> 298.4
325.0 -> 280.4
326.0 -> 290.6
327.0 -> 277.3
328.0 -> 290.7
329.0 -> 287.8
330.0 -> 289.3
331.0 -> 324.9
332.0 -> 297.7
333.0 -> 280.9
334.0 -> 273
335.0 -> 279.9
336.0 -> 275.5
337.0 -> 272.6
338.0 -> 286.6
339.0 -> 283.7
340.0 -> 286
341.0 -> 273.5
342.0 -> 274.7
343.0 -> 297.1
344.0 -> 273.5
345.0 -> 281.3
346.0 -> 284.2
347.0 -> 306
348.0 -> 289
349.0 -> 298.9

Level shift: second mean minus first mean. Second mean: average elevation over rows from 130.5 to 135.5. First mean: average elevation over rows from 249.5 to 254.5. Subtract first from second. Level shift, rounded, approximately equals 19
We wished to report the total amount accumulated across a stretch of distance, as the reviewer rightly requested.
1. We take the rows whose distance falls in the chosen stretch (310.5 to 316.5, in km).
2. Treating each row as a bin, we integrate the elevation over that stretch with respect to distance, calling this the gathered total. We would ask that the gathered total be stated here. 1787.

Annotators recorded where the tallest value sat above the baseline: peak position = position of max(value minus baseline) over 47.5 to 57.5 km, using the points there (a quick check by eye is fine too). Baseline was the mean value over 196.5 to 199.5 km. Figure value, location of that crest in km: 56.0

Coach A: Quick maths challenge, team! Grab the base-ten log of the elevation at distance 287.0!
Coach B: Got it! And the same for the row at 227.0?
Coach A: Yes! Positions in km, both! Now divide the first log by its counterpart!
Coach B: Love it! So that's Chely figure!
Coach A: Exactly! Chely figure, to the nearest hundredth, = 0.97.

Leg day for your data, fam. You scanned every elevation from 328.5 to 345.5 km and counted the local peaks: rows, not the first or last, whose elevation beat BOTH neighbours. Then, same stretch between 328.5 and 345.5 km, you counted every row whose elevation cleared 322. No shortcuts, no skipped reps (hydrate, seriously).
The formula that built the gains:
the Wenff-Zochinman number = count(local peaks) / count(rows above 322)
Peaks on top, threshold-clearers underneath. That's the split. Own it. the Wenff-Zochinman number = 5.0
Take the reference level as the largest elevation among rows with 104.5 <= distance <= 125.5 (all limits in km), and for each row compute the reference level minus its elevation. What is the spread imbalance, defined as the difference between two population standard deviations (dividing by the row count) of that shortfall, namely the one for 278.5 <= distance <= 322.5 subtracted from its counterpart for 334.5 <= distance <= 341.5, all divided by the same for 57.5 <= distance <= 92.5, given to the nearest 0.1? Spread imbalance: -1.7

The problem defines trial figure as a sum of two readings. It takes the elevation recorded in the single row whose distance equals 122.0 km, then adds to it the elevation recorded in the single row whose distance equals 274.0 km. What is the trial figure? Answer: 487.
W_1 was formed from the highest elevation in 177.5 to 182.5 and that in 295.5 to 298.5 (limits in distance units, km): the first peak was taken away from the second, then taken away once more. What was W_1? -394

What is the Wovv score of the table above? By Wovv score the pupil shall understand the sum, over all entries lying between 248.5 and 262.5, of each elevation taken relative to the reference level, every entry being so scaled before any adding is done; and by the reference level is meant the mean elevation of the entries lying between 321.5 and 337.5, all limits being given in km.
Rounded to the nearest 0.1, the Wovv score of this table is 14.6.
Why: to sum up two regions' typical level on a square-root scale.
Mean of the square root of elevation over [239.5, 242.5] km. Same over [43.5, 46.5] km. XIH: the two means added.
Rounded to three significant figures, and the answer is 35.9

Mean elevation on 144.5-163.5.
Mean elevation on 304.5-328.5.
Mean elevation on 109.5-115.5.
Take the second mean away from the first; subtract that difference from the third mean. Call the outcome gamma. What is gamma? 329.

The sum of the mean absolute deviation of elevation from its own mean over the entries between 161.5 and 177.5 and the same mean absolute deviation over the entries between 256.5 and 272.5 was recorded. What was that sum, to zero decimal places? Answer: 88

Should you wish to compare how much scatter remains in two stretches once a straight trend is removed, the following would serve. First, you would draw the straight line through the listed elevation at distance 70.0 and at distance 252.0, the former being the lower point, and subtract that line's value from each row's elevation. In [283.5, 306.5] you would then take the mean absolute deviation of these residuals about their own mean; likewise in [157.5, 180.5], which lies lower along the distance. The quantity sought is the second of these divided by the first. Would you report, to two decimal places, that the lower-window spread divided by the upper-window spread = 3.39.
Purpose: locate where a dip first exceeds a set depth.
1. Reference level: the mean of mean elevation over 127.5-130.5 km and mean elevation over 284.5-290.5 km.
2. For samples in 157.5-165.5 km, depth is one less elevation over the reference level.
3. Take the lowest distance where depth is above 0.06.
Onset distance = 161.0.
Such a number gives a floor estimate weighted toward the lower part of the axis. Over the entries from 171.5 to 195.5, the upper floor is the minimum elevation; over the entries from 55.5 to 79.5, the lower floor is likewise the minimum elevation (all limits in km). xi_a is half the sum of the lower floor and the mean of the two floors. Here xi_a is 311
